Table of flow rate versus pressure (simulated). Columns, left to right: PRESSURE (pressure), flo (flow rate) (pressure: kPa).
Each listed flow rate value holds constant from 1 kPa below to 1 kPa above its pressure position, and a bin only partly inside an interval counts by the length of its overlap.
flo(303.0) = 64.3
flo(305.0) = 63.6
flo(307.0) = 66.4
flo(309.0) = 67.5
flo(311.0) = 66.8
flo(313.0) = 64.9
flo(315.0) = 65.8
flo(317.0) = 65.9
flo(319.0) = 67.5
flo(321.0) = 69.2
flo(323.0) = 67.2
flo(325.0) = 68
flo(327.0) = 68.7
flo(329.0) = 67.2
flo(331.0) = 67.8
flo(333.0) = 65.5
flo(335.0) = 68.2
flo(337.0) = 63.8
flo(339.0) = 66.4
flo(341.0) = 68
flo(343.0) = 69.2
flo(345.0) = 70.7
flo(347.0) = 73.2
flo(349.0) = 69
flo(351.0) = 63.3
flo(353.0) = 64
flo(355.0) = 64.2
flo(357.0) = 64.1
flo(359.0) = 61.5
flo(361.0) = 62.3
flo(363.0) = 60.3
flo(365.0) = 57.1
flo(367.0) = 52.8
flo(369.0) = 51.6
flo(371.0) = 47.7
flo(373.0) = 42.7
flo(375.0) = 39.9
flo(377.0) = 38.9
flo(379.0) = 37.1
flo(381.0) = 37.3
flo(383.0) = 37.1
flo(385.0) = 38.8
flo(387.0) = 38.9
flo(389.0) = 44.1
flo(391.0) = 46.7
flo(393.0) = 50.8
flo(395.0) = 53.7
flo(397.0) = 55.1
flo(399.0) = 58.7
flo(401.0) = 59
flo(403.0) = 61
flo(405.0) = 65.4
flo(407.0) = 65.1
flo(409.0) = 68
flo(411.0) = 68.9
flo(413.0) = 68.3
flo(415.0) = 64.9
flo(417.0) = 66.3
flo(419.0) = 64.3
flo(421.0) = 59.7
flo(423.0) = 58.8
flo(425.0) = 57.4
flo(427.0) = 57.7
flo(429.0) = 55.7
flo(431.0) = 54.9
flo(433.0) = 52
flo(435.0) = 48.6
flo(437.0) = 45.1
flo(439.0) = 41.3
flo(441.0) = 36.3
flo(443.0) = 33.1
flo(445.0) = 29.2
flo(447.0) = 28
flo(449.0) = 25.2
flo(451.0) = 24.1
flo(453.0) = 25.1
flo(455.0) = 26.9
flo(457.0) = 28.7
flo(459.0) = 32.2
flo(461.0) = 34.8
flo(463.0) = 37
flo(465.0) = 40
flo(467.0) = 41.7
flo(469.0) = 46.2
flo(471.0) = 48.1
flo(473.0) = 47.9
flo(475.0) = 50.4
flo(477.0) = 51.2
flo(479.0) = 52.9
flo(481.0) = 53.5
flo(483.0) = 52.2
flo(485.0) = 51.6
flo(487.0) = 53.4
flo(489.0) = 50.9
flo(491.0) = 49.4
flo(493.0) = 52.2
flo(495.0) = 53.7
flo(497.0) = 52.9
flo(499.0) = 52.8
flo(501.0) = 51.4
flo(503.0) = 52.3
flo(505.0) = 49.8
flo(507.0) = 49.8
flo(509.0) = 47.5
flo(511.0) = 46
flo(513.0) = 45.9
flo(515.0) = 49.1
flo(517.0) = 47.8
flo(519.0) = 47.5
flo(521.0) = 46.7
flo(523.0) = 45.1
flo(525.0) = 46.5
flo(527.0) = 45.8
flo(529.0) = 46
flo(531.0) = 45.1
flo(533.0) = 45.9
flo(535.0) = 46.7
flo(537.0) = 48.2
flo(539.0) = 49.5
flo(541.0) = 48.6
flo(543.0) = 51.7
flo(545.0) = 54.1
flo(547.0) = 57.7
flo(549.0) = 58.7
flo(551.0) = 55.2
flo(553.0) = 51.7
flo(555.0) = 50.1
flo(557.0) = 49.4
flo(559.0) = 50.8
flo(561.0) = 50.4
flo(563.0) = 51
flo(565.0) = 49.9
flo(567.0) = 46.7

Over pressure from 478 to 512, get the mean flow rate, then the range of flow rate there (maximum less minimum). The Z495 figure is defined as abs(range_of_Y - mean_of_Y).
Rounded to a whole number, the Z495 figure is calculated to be 44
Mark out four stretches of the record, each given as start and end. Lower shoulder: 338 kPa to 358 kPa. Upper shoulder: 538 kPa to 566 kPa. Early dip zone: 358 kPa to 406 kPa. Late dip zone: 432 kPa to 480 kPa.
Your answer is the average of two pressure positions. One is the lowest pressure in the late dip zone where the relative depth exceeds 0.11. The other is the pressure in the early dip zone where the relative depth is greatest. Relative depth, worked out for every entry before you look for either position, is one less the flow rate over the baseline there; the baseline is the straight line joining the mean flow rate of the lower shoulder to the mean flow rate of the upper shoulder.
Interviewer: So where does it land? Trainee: 406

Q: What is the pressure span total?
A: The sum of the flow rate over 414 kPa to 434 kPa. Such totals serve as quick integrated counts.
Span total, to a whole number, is 592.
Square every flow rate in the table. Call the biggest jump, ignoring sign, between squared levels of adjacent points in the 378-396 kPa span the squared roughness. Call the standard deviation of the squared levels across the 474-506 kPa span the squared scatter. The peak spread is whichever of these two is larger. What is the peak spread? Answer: 432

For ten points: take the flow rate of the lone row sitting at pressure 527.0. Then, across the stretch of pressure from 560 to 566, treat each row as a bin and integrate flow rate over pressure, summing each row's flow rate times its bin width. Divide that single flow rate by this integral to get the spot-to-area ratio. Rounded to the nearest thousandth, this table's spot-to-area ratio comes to 0.151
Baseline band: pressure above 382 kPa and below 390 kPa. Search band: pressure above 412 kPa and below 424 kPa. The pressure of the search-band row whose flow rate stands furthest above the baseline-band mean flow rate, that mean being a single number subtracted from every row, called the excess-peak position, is 413.0 kPa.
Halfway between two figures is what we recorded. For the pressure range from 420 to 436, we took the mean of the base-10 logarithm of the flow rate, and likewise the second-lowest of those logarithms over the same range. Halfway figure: 1.73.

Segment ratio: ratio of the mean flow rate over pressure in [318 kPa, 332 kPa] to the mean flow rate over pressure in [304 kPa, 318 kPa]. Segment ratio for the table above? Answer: 1.0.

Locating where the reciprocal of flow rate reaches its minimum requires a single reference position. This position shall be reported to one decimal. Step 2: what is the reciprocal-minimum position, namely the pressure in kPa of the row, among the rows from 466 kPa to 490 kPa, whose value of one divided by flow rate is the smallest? 481.0 kPa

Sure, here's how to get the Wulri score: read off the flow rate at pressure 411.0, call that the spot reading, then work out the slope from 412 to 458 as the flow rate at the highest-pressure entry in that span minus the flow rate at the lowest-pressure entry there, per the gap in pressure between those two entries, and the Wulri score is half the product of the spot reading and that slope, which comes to -31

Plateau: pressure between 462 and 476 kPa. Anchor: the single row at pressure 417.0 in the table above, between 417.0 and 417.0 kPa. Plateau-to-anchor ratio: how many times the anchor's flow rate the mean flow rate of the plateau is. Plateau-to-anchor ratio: 0.67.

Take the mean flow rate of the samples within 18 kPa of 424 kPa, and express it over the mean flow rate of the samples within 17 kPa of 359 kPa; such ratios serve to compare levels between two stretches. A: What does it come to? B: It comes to 1.0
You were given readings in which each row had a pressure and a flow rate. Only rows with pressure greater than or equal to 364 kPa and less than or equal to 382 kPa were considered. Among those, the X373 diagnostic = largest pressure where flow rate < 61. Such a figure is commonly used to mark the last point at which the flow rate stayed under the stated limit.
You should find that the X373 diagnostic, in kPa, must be 381.0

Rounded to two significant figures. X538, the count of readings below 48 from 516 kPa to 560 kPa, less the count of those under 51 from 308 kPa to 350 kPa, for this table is 10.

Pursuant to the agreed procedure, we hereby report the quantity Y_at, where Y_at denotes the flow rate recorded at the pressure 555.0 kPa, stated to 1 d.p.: 50.1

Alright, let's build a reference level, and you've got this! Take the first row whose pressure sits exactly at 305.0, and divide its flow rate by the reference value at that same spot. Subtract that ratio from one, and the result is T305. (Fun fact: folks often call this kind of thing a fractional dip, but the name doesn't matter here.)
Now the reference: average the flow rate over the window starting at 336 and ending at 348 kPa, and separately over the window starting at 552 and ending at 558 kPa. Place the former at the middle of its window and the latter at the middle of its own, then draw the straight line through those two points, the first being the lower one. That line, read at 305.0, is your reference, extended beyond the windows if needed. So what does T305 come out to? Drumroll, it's 0.113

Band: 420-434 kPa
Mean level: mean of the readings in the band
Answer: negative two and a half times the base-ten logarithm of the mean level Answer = -4.38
